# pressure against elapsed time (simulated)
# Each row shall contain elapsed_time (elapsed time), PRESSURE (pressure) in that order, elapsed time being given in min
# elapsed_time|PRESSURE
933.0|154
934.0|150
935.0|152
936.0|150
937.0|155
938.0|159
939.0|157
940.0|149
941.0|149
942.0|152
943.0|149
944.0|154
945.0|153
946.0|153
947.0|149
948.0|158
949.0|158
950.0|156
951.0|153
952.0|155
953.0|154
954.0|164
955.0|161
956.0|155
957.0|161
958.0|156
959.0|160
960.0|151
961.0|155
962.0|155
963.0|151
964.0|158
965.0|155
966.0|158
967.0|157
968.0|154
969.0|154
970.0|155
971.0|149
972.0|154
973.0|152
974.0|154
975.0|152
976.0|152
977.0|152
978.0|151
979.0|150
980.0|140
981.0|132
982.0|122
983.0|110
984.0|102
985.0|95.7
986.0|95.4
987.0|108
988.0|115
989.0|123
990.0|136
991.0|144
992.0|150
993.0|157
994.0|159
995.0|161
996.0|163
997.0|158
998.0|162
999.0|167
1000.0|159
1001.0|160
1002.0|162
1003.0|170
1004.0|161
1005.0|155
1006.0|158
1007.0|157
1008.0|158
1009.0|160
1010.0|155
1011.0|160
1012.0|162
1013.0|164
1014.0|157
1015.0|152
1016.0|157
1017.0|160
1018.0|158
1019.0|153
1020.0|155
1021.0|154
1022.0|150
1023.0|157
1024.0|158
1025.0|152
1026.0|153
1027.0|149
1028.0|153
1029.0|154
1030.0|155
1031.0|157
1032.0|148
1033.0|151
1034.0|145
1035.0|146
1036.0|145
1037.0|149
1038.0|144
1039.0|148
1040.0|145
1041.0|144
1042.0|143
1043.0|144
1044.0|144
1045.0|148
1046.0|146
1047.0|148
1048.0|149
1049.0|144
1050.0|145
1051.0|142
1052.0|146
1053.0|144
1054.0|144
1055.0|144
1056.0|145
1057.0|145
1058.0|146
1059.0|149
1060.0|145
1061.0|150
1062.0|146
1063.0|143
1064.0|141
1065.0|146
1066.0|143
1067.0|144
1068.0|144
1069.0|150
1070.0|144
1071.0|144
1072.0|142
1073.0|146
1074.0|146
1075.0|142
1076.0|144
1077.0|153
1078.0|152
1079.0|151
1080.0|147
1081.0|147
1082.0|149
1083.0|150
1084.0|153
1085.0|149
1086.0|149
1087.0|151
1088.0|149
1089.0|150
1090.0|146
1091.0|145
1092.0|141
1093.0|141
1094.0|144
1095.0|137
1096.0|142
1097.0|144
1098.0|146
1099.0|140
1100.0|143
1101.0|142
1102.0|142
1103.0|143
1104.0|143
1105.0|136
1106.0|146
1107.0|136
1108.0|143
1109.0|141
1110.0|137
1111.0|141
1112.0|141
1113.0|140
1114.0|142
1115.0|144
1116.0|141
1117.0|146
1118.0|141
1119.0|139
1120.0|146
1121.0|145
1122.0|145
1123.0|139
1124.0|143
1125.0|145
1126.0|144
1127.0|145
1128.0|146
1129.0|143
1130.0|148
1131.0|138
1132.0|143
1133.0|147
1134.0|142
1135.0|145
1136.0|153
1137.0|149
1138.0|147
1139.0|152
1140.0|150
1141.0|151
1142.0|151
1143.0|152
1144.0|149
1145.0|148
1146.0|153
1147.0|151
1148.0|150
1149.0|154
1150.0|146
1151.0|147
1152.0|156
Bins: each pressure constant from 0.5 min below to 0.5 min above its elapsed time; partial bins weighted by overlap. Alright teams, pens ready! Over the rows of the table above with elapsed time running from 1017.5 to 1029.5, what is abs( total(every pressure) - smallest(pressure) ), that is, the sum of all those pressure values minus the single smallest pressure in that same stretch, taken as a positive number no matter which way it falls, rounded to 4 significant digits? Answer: 1697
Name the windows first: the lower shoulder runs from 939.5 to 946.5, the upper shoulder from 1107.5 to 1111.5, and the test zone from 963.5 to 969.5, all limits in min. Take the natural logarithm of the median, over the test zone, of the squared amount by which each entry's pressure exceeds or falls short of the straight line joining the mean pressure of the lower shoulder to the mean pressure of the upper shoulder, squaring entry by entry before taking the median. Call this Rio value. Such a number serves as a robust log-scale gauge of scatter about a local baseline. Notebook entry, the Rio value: 3.7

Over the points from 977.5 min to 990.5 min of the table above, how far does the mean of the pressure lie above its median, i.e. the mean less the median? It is -0.5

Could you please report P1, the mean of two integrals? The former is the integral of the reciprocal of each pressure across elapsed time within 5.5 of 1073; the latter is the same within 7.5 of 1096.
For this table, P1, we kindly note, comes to 0.090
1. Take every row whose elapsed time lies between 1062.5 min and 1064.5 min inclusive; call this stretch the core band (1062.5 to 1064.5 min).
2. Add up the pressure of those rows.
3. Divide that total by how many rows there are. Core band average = 142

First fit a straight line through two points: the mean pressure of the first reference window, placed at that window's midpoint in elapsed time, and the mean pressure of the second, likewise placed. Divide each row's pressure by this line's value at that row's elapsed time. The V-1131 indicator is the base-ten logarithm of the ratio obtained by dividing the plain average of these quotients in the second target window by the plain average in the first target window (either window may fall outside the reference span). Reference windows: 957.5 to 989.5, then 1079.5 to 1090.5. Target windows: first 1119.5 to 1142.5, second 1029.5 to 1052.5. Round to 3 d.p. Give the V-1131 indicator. 0.020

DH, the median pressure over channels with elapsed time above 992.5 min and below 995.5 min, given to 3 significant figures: 159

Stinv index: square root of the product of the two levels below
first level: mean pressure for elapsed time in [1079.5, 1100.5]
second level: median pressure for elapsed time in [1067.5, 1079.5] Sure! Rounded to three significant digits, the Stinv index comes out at 145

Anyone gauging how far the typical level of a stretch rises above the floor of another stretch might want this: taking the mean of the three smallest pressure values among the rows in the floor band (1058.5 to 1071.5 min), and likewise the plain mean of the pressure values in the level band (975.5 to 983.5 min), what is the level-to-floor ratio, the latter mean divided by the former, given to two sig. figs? 0.97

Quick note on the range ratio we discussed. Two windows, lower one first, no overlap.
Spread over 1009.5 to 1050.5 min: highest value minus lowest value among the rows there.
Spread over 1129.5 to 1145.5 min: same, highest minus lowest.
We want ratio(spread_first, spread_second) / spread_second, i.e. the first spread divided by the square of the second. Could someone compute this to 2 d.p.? 0.09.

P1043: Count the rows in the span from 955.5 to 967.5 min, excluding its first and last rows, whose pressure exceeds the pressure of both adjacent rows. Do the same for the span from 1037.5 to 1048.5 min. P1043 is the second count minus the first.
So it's -2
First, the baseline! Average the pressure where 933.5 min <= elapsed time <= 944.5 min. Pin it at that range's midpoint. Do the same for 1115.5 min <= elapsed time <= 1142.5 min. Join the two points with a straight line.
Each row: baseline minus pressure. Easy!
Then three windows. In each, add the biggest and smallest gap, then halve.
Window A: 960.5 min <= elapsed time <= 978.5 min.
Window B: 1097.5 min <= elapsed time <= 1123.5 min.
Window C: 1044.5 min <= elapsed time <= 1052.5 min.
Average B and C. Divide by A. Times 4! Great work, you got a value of -6.9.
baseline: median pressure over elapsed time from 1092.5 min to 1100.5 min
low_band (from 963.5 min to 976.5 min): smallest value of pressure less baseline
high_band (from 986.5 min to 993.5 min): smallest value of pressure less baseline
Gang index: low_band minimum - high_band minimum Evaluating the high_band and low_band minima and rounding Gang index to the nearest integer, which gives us 41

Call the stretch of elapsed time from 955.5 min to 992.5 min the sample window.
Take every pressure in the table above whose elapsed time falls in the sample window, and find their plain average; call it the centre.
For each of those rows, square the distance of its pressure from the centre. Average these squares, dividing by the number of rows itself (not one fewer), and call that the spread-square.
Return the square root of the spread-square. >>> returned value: 19.2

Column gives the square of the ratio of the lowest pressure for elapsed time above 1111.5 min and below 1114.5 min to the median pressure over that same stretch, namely 0.99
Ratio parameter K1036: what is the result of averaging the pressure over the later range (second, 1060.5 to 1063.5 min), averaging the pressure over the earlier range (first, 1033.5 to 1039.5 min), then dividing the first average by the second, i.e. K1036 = 1.00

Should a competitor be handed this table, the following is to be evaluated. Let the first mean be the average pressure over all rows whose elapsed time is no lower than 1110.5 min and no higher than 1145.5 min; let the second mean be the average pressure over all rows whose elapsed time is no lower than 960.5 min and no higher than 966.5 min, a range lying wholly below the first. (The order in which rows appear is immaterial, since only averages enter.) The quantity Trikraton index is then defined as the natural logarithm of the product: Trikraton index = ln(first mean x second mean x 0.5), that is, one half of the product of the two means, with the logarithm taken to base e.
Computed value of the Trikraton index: 9.33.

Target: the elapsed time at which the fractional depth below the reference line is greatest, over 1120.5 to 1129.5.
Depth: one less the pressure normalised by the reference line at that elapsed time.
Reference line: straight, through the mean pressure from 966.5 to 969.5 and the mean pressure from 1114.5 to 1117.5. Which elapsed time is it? 1123.0 min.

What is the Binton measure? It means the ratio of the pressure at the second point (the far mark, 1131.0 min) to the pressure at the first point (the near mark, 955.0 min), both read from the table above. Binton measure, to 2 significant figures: 0.86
